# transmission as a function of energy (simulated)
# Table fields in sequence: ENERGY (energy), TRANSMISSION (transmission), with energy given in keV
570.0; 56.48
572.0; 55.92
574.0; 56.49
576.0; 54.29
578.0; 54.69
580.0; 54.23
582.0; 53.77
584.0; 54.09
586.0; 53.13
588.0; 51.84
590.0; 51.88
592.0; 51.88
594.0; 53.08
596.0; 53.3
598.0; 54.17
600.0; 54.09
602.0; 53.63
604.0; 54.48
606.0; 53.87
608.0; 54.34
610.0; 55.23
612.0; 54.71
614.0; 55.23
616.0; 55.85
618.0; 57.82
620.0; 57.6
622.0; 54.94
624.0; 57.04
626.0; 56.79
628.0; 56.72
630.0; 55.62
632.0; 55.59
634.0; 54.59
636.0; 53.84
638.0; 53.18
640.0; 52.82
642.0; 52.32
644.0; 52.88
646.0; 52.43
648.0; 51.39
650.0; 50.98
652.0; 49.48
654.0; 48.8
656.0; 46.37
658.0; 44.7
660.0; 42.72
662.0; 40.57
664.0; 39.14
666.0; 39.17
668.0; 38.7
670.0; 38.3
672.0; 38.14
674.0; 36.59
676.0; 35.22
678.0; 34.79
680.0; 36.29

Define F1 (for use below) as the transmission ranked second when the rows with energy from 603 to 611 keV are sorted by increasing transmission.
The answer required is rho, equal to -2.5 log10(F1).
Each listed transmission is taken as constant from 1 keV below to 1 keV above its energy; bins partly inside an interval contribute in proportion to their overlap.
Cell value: -4.34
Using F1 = 54.34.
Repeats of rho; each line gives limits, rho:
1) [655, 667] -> -3.98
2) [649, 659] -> -4.17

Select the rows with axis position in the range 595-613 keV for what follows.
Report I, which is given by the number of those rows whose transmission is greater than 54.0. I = 6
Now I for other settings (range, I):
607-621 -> 7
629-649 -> 3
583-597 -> 1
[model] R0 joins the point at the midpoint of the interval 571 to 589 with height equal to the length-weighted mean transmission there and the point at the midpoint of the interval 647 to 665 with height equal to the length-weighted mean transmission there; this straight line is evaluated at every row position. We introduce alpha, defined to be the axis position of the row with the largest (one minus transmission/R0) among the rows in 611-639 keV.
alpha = 612.0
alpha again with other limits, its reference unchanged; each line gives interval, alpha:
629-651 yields 650.0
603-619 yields 606.0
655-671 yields 670.0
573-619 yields 588.0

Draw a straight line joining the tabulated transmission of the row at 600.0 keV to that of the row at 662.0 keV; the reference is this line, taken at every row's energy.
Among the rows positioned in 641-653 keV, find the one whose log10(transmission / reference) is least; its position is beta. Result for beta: 652.0 keV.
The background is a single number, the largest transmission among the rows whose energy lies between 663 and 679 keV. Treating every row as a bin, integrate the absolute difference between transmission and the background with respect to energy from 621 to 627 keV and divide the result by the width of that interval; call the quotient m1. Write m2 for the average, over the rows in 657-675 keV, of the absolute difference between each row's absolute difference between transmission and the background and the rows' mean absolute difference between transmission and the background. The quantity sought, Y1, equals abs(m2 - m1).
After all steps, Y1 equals 16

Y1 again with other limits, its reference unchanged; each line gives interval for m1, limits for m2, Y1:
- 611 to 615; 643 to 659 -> 14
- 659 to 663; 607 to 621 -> 1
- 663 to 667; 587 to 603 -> 1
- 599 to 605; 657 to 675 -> 13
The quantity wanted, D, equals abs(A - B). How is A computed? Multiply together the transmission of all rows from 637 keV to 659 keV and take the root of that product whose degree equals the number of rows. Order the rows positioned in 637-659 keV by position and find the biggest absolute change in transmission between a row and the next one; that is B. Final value 48.0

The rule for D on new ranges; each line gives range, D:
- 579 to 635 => 51.9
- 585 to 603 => 51.7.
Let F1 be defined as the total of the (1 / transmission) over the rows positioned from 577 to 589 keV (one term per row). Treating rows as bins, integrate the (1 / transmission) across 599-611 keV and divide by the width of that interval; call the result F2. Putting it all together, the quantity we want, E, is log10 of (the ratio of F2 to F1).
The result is -0.78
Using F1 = 0.112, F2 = 0.0184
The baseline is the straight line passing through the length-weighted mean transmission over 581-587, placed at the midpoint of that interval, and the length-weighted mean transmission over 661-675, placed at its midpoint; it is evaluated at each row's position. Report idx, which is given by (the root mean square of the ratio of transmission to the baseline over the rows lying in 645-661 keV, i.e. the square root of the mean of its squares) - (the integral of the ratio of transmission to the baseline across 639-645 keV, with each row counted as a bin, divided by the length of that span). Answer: -0.05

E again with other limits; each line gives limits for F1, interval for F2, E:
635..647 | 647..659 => -0.74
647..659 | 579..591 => -0.82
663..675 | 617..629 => -0.95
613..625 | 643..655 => -0.73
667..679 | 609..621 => -0.96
